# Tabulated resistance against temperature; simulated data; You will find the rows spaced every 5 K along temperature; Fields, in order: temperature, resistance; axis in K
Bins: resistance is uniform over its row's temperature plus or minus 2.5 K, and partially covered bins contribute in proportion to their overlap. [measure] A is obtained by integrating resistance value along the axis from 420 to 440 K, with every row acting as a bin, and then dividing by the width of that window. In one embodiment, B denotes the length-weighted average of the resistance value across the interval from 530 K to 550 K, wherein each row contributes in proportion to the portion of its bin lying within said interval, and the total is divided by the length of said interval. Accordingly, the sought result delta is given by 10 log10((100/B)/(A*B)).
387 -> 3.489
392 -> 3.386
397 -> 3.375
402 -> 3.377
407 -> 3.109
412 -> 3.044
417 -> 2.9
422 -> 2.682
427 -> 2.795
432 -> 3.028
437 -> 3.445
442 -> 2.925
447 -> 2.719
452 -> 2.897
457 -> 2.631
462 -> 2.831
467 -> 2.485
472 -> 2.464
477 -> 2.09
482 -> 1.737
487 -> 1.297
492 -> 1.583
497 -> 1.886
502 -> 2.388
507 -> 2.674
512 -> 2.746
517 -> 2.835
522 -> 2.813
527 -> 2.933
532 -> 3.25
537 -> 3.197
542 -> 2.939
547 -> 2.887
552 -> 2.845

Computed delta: 5.5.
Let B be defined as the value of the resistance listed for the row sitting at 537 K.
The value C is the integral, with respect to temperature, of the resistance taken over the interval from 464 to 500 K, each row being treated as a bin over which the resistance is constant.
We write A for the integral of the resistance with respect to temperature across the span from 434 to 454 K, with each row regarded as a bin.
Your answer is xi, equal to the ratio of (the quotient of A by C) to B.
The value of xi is 0.27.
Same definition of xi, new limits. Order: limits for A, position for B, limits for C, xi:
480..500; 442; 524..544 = 0.18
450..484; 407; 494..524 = 0.35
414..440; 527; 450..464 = 0.68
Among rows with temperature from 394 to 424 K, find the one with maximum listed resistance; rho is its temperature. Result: 402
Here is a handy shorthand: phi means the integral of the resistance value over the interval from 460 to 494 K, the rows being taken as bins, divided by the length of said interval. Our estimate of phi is 2.07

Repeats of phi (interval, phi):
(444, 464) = 2.77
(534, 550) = 3.01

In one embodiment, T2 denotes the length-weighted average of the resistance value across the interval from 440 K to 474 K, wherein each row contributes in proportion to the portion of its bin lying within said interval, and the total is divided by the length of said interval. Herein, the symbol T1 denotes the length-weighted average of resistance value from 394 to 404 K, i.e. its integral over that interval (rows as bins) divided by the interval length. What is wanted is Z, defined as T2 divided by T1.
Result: 0.80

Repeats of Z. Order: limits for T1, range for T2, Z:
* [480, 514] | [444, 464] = 1.36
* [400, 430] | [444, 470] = 0.91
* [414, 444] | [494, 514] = 0.81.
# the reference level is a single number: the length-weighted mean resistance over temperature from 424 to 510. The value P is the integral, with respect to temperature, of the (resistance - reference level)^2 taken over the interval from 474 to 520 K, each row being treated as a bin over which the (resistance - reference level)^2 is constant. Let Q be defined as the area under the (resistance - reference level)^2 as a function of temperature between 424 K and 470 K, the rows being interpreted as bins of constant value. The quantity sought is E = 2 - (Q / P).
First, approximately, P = 17.2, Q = 10.0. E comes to 1.42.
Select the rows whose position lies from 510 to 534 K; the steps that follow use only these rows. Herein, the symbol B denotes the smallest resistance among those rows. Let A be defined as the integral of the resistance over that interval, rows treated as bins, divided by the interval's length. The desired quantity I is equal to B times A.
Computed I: 8.0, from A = 2.91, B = 2.746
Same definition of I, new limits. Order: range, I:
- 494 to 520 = 4.7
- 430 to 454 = 8.2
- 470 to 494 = 2.4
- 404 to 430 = 7.8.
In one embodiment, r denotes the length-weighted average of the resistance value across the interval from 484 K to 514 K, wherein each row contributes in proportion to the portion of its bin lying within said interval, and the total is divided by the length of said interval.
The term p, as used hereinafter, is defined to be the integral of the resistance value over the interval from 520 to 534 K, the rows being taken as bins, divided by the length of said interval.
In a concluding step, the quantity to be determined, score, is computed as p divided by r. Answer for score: 1.44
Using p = 3.00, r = 2.08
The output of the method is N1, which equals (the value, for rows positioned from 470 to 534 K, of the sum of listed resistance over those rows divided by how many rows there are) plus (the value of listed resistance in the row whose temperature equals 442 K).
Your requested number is 5.3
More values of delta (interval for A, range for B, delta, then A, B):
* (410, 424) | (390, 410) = 5.0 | 2.88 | 3.30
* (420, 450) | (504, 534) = 6.2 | 2.94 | 2.86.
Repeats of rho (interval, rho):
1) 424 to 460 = 437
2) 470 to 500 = 472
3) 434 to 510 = 437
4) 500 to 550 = 532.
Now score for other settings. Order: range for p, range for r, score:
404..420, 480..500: 1.84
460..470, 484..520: 1.20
